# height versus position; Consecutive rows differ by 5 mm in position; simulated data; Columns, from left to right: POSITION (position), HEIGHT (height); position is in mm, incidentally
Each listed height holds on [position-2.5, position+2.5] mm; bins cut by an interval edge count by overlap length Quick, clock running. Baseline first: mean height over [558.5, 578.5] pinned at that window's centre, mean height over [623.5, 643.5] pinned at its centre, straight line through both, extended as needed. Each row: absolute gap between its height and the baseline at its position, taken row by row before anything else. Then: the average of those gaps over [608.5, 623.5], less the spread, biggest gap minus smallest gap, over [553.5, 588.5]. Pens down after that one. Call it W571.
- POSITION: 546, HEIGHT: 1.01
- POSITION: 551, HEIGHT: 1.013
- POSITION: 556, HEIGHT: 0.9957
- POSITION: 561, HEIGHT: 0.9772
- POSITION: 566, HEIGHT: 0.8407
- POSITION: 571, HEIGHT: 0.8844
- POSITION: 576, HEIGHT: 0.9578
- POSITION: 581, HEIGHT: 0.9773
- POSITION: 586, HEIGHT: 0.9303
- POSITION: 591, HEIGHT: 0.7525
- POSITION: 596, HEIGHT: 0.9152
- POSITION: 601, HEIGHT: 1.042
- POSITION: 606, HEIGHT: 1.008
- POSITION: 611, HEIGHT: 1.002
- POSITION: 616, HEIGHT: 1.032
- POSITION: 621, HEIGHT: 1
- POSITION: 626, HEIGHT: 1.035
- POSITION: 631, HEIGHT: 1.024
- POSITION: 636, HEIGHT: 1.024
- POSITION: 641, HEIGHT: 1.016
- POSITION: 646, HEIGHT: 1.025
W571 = -0.069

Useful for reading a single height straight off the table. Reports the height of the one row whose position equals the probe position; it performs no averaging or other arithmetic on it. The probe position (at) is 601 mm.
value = 1.042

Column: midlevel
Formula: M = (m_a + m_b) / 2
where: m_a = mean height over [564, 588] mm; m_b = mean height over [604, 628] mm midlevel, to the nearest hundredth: 0.97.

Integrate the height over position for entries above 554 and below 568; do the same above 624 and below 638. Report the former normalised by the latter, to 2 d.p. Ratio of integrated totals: 0.91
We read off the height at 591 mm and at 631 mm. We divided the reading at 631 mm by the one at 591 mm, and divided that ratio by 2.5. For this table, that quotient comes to 0.544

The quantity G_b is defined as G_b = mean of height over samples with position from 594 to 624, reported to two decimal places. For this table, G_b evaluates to 1.00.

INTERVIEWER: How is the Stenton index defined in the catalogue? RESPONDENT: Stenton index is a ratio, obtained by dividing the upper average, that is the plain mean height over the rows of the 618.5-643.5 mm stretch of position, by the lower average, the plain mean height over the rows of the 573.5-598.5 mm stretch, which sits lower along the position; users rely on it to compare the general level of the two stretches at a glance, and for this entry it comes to 1.12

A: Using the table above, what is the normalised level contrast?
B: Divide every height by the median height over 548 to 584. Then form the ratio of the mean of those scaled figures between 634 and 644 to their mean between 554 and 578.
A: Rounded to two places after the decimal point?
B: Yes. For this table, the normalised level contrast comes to 1.10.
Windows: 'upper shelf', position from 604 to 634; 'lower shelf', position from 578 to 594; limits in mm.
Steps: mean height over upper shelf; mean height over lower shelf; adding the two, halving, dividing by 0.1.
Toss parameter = 9.5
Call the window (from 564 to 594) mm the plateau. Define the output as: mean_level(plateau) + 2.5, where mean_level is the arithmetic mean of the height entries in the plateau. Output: 3.39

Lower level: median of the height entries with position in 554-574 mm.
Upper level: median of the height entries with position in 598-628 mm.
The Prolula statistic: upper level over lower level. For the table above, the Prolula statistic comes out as 1.10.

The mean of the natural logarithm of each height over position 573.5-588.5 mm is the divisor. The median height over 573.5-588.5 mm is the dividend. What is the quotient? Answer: -21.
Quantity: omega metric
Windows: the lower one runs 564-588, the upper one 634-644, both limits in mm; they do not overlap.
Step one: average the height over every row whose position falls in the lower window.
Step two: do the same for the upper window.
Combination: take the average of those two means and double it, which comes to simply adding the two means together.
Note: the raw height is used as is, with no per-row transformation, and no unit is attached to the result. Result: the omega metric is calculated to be 1.94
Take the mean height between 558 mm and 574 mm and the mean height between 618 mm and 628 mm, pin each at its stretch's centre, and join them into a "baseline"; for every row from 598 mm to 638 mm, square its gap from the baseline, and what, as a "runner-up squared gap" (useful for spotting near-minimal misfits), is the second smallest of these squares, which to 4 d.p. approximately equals 0.0001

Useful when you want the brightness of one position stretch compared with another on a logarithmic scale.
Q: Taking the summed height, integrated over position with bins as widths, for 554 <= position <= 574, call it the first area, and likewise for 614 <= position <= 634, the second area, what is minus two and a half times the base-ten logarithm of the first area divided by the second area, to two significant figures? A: 0.11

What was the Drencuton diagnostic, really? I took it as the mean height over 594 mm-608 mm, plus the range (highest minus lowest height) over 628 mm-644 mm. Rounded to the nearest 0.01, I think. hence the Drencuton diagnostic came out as 1.00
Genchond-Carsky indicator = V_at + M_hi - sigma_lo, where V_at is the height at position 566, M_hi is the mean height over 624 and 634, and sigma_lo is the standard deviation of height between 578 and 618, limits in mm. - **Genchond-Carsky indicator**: 1.78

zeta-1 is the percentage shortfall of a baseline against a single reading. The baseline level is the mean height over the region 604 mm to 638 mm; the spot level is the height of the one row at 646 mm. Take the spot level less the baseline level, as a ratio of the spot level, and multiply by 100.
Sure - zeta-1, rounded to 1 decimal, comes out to 0.7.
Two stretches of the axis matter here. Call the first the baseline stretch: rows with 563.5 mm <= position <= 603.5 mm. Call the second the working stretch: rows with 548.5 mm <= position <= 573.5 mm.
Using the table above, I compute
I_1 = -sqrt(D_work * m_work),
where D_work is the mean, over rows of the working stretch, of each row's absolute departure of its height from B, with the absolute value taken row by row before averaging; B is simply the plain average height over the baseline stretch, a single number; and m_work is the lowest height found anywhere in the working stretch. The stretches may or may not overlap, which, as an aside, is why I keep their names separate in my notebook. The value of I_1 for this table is -0.242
